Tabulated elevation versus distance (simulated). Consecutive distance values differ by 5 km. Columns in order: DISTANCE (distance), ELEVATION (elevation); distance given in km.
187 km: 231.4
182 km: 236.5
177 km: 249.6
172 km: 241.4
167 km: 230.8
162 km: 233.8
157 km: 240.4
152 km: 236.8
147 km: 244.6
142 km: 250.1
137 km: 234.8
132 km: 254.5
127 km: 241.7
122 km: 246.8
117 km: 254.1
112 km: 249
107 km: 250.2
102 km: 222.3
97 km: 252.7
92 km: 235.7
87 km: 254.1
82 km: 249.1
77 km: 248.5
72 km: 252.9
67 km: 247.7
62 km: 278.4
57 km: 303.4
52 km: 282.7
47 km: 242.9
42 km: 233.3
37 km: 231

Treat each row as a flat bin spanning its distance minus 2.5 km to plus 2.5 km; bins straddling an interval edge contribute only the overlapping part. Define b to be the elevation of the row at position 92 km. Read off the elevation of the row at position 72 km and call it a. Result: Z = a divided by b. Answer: 1.07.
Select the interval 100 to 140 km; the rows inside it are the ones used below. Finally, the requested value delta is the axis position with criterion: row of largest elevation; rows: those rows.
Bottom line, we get 132 km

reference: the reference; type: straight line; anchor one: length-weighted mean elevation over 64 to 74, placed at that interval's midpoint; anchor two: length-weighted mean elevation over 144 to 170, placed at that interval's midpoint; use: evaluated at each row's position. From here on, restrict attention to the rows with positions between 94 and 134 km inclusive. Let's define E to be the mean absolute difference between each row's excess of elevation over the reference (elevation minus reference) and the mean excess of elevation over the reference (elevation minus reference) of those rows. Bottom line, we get 7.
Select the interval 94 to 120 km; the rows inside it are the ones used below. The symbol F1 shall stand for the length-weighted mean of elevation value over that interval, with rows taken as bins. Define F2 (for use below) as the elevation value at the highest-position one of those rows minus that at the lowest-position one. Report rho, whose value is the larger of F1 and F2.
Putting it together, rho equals 245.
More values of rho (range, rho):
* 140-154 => 244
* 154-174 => 236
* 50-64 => 289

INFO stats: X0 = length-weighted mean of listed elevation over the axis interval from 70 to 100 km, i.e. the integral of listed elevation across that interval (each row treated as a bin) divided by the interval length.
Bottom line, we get 248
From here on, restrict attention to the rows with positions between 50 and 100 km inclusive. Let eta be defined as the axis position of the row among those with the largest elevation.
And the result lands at 57 km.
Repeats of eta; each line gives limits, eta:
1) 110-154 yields 132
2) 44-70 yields 57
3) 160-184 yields 177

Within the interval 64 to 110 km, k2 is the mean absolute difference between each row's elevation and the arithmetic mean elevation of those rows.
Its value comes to 7.5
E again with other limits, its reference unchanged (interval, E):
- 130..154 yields 6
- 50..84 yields 18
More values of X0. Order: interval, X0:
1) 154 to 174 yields 236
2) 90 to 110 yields 241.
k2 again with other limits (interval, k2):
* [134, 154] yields 5.8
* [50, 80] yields 19.2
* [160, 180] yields 6.6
